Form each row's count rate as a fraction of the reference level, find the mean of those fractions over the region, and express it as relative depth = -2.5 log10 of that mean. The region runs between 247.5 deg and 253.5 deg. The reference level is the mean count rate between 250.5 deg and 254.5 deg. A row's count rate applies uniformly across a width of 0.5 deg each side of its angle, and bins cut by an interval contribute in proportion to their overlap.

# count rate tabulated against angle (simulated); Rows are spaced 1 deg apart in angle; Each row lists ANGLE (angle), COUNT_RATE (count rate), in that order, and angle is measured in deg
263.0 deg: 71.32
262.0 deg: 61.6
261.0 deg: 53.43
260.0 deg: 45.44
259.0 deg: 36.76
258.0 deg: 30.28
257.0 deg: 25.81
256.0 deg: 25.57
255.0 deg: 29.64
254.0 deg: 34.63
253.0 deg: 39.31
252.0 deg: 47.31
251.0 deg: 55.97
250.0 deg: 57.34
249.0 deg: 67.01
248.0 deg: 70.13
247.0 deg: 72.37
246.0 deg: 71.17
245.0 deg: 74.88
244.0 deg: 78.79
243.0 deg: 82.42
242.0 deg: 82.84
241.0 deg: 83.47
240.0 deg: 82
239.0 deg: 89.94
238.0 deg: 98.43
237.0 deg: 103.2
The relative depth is -0.26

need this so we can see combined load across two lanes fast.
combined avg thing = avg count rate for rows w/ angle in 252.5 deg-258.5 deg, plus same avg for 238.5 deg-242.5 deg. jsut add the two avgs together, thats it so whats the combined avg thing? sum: 115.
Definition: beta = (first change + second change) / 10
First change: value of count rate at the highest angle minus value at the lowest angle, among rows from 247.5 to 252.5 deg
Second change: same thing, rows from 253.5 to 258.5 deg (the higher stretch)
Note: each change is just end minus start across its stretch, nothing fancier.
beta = -2.7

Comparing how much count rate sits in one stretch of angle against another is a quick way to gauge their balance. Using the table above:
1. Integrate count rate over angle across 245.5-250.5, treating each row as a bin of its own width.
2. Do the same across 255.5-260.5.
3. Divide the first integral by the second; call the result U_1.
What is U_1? 2.1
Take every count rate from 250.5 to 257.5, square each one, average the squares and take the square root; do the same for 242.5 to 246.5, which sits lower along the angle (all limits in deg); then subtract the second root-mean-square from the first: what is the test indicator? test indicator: -39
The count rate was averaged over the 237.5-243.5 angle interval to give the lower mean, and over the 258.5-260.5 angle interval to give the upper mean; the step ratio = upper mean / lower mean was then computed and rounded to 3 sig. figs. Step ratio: 0.475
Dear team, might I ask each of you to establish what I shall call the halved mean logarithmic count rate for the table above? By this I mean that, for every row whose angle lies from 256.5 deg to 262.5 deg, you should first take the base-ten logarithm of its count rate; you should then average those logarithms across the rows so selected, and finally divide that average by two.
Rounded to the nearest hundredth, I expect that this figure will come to 0.80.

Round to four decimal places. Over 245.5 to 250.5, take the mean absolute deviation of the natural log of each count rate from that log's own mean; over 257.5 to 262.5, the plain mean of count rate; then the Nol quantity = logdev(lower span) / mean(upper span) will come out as 0.0015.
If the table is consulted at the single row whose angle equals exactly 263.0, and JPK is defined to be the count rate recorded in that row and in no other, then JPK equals 71.32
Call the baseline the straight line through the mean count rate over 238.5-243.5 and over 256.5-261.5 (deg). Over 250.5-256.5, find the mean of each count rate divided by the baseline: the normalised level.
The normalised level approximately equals 0.73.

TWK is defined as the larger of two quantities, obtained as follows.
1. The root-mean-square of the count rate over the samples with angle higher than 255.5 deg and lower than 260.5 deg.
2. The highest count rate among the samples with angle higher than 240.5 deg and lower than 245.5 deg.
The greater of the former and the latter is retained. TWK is 83.5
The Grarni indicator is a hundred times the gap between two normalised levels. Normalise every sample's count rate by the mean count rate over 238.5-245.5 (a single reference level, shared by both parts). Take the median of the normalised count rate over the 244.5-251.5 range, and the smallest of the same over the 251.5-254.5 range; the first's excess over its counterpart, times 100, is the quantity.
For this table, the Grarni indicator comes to 43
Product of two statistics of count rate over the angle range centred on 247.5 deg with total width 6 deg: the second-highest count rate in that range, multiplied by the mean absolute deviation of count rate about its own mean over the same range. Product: 320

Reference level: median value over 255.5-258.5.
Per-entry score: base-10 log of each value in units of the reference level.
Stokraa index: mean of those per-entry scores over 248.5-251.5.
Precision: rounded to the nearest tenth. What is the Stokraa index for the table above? 0.4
